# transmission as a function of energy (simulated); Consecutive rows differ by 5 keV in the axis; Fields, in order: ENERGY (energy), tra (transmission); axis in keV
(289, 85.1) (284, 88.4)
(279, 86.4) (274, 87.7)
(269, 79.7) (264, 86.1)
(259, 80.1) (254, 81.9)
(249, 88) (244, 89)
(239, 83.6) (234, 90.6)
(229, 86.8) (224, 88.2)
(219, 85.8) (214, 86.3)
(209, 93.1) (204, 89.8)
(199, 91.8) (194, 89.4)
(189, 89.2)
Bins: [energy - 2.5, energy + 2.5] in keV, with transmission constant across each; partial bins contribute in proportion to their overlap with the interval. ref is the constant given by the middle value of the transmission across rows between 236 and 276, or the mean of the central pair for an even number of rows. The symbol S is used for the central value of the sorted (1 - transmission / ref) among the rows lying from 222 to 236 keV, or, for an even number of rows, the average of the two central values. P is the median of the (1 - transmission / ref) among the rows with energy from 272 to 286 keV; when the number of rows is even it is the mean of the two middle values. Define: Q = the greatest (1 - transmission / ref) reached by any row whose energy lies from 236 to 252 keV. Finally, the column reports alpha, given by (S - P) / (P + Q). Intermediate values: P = -0.034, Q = 0.015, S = -0.039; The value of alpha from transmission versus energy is 0.3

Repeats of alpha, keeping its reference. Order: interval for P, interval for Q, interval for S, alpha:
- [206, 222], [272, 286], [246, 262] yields -1.5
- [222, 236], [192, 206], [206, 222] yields -0.2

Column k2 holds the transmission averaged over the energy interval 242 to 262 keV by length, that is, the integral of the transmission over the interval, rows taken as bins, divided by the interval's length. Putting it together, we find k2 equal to 84.7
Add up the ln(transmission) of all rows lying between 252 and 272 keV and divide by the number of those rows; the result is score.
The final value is 4.41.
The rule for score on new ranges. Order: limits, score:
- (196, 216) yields 4.50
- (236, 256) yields 4.45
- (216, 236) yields 4.48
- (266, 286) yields 4.45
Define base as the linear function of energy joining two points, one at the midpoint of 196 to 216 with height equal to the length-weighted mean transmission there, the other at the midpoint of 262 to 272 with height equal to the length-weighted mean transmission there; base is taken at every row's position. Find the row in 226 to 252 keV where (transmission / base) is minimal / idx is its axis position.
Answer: 239 keV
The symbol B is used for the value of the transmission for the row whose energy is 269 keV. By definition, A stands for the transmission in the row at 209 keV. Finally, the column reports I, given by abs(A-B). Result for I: 13.4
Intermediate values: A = 93.1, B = 79.7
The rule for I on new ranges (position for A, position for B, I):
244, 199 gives 2.8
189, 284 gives 0.8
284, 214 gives 2.1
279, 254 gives 4.5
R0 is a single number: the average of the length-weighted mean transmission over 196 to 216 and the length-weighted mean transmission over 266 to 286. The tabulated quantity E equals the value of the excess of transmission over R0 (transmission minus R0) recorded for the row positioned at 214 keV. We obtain -1.6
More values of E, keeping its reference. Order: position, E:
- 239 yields -4.3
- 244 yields 1.1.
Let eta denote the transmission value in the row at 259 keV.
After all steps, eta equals 80.1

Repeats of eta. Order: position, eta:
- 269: 79.7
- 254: 81.9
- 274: 87.7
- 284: 88.4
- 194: 89.4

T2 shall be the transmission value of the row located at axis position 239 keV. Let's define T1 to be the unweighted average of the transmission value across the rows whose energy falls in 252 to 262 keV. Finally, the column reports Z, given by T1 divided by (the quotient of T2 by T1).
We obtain 78.5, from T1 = 81.0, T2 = 83.6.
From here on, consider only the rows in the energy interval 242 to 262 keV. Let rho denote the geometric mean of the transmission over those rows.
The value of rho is 84.7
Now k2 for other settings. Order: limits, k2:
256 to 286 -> 84.6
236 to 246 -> 86.4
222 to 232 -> 87.6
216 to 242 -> 87.0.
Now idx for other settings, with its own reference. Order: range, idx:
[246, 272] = 259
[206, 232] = 214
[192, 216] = 214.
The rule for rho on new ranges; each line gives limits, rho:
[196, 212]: 91.6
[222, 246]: 87.6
